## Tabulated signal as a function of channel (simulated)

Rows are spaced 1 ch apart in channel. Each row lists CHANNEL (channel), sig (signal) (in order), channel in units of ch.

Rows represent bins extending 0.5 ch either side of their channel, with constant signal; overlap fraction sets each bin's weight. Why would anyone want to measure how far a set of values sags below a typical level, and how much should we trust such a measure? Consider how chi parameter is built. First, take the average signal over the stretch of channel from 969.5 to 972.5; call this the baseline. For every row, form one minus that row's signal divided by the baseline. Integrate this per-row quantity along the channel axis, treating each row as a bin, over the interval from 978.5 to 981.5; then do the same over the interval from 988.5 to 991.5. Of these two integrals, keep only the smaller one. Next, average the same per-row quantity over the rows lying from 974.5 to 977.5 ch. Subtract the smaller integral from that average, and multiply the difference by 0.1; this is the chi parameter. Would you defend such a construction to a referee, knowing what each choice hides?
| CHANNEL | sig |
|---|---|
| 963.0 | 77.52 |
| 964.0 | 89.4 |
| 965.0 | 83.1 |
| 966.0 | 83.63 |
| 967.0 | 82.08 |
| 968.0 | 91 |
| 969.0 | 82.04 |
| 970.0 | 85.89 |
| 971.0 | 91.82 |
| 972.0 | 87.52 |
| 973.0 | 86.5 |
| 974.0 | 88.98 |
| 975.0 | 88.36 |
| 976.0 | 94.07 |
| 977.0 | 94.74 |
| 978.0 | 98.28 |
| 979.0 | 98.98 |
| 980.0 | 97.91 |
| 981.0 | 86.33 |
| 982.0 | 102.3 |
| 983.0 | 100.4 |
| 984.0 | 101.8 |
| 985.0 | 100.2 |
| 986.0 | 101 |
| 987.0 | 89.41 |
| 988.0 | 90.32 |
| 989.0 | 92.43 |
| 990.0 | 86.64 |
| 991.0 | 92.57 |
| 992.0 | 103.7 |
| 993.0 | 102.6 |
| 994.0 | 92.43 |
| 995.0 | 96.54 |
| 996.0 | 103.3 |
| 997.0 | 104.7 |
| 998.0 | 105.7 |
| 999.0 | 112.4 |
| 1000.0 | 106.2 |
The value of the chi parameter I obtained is 0.016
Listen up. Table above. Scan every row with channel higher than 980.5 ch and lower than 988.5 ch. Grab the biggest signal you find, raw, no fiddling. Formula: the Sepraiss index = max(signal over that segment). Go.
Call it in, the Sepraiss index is 102.3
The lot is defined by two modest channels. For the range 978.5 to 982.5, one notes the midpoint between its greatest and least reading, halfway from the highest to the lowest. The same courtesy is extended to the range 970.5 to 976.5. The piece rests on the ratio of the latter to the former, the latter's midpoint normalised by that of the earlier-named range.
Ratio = 0.957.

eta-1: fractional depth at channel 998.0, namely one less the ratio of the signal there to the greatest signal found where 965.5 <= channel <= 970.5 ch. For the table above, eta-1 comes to -0.16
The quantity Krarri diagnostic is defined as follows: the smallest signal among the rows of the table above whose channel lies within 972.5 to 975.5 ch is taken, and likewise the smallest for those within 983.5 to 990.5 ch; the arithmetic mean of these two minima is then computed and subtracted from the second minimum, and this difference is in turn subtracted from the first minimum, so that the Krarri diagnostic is 86.4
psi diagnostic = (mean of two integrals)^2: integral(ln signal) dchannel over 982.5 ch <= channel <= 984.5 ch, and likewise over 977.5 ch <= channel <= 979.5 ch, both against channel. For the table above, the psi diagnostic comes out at 85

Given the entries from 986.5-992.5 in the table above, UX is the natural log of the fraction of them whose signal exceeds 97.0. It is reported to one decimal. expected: -1.8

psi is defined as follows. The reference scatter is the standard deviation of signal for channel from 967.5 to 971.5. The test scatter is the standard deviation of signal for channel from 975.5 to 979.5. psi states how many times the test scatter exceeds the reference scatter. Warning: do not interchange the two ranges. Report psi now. 0.54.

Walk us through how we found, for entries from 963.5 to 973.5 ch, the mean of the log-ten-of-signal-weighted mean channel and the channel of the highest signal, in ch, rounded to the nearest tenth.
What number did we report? 969.8 ch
